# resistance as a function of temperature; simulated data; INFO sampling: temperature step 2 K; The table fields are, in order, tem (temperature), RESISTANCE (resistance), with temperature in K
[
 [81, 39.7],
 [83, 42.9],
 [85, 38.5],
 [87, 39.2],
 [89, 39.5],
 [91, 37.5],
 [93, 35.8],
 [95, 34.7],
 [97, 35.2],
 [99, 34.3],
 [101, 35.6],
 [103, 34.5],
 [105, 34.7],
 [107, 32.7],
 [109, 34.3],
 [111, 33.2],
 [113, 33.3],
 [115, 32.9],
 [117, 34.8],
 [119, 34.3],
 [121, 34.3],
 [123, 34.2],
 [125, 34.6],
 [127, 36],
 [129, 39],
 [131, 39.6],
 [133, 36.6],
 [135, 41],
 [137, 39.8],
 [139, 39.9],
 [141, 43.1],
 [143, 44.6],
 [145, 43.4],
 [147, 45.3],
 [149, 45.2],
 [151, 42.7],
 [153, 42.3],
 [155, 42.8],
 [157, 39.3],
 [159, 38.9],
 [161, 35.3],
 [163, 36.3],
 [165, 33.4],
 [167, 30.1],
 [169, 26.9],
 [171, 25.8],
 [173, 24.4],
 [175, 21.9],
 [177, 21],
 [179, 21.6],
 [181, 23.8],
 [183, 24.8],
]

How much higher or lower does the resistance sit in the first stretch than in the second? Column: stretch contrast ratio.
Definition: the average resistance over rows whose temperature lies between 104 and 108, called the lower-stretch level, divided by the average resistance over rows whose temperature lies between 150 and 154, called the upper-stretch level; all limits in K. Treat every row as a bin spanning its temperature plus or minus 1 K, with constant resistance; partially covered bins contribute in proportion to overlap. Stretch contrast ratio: 0.79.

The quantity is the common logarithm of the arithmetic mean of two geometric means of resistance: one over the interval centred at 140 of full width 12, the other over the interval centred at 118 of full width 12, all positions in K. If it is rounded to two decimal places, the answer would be 1.58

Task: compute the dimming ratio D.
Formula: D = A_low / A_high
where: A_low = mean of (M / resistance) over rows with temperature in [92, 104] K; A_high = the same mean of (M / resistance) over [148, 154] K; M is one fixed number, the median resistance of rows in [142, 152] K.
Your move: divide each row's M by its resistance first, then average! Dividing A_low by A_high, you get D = 1.24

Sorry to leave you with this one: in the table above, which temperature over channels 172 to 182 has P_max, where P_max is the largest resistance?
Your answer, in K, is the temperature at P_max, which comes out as 173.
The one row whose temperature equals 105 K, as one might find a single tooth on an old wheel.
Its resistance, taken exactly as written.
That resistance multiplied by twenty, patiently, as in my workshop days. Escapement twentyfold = 694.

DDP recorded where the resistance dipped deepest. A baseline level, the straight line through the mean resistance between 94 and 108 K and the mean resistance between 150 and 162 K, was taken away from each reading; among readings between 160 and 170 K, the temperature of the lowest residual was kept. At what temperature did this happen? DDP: 169 K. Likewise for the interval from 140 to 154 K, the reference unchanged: 153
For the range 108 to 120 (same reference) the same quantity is 115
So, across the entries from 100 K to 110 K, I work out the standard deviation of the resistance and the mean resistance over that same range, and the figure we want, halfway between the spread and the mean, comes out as 17.7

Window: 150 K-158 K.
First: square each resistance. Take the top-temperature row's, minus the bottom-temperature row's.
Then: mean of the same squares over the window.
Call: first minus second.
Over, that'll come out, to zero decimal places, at -2026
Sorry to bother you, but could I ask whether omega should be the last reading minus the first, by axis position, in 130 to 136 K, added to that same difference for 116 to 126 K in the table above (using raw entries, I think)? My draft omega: 1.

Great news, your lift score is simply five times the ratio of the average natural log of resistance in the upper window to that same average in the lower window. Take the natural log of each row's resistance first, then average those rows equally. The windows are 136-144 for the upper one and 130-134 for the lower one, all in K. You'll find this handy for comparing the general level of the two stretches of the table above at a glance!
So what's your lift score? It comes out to 5.1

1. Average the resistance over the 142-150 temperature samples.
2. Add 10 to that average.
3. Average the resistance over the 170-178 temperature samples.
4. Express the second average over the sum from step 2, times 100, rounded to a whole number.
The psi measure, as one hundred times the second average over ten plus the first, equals 43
